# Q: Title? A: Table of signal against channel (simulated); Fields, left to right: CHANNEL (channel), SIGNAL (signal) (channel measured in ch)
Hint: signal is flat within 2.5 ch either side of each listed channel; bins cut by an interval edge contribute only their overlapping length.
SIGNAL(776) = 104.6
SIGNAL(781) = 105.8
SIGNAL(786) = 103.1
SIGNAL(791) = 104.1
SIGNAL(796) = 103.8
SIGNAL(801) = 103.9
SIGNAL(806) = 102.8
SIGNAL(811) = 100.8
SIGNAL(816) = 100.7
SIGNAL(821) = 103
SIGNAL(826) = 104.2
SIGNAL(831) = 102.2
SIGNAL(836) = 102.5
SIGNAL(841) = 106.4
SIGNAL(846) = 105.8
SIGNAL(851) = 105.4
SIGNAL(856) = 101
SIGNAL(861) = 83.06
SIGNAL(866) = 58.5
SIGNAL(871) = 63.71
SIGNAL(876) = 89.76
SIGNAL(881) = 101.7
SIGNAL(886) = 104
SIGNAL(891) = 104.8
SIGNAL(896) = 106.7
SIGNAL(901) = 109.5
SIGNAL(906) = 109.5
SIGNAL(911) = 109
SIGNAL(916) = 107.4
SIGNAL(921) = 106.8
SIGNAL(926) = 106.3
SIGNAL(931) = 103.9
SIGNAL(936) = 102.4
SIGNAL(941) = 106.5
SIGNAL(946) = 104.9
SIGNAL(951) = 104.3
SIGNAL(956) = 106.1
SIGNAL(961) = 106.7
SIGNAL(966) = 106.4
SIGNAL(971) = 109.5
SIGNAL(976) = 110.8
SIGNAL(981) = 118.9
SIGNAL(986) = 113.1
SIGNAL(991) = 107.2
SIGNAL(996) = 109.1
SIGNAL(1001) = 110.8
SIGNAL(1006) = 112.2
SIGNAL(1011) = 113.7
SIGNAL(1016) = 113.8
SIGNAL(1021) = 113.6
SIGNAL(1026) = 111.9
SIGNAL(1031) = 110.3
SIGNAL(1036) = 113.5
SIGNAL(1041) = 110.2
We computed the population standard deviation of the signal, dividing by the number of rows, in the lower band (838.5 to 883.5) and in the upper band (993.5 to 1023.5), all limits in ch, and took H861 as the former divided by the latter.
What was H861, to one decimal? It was 10.0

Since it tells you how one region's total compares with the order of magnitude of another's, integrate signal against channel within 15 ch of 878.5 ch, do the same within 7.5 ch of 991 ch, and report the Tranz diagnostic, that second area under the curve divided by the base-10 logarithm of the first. 482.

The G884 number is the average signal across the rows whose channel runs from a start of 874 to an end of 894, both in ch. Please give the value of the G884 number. 100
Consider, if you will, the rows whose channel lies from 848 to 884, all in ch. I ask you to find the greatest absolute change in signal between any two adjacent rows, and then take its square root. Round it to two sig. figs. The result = 5.1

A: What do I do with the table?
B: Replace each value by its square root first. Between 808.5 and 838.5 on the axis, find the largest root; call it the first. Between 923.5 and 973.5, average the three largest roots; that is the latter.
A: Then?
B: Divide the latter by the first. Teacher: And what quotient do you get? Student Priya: 1.016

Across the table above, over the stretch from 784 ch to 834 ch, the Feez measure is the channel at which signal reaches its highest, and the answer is 826 ch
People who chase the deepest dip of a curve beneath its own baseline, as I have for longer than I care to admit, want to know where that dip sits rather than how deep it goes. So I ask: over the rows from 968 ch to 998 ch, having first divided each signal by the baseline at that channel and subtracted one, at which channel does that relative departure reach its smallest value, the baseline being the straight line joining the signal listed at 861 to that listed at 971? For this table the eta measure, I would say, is 991 ch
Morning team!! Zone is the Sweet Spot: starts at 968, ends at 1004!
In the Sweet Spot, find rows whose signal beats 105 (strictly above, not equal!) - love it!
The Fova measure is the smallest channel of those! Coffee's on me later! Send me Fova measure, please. 971 ch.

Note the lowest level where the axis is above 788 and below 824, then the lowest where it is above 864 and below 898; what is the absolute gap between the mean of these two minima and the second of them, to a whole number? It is 21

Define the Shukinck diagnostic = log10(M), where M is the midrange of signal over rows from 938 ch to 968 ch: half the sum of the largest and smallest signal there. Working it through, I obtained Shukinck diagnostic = 2.023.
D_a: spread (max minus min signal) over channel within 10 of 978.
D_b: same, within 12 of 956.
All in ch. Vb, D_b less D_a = -7.0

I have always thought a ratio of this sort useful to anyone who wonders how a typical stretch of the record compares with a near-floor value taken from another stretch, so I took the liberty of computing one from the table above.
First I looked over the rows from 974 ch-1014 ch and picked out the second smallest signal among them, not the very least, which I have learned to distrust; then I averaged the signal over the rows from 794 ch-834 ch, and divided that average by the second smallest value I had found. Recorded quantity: 0.941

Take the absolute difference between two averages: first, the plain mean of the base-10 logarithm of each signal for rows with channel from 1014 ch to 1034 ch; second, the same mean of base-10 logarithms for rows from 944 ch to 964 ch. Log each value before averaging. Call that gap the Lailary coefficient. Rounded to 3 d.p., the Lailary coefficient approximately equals 0.027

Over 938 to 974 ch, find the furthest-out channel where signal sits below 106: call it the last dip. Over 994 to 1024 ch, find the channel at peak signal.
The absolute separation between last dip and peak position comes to 65 ch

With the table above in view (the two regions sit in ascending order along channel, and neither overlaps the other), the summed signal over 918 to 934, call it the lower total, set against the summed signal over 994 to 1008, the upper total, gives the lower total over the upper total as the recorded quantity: 0.95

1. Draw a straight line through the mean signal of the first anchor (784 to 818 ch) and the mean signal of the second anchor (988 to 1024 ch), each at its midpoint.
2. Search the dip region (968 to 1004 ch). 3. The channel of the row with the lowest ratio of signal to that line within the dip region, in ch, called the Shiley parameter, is 991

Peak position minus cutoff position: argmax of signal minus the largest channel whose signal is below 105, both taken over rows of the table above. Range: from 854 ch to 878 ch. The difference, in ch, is -20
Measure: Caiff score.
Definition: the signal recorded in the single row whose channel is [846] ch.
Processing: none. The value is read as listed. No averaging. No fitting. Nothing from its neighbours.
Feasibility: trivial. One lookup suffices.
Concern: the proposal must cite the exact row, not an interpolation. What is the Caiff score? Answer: 105.8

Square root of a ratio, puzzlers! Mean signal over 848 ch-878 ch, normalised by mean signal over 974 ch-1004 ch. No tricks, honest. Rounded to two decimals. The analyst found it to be 0.87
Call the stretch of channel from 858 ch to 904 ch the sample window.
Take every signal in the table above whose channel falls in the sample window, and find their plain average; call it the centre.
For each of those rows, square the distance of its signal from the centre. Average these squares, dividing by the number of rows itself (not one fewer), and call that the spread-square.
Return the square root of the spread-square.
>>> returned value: 18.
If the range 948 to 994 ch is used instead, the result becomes 4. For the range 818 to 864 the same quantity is 7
